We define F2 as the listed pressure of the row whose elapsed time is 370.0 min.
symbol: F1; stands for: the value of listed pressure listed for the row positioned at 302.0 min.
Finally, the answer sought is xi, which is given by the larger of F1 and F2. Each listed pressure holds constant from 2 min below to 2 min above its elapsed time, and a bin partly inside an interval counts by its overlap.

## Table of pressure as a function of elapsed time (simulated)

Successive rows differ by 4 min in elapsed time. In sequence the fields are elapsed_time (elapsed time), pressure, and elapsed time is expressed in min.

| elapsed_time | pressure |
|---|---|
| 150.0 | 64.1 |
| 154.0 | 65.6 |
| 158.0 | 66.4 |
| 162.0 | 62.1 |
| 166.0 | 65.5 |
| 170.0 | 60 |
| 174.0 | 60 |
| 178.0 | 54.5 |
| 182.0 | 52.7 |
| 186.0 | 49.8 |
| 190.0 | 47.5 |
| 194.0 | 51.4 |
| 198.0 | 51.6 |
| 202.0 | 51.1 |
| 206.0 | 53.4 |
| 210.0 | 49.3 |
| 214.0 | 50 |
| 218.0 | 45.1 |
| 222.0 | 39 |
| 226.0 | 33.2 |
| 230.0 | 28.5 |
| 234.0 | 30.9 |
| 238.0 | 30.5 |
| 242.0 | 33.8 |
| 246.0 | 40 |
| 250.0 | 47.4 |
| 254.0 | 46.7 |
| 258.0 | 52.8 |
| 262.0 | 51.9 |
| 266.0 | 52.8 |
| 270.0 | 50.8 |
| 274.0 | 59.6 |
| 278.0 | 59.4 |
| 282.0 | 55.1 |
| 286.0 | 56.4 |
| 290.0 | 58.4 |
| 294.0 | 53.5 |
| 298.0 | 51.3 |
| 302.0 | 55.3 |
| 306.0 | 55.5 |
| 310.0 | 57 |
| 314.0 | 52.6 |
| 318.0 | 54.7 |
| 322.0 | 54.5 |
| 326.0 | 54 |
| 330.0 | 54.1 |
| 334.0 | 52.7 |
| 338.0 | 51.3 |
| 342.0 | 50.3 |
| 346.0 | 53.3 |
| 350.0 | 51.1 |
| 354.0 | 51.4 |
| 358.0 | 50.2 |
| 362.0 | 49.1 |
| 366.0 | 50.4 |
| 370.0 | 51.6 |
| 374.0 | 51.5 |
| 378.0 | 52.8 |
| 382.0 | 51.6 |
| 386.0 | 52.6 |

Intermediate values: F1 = 55.3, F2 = 51.6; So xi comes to 55.3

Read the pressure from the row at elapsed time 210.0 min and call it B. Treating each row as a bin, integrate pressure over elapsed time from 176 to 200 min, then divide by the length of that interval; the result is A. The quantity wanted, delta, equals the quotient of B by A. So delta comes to 0.96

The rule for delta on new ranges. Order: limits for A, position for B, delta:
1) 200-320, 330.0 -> 1.11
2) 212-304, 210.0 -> 1.05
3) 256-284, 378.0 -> 0.97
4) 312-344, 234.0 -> 0.58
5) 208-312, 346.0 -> 1.11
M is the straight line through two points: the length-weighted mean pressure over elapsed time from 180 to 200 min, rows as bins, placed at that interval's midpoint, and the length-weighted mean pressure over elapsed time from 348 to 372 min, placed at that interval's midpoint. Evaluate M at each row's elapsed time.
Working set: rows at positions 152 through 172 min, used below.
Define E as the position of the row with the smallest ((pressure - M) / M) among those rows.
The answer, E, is 170.0 min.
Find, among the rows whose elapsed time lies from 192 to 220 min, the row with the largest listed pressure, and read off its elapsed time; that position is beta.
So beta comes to 206.0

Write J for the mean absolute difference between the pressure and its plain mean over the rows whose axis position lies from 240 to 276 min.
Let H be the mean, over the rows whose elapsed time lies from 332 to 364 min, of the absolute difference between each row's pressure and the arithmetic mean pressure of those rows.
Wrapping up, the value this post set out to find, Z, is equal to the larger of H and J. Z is 5.7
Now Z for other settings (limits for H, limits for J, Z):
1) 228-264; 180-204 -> 8.4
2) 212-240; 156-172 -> 6.8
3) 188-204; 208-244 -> 7.1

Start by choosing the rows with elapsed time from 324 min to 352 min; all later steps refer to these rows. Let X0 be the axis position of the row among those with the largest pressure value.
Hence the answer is 330.0 min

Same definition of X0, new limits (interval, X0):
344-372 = 346.0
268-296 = 274.0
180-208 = 206.0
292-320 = 310.0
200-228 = 206.0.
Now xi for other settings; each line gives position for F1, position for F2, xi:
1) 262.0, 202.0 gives 51.9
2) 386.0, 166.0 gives 65.5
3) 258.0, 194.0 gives 52.8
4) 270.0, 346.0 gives 53.3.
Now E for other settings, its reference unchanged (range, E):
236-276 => 238.0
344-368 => 362.0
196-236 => 230.0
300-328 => 314.0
